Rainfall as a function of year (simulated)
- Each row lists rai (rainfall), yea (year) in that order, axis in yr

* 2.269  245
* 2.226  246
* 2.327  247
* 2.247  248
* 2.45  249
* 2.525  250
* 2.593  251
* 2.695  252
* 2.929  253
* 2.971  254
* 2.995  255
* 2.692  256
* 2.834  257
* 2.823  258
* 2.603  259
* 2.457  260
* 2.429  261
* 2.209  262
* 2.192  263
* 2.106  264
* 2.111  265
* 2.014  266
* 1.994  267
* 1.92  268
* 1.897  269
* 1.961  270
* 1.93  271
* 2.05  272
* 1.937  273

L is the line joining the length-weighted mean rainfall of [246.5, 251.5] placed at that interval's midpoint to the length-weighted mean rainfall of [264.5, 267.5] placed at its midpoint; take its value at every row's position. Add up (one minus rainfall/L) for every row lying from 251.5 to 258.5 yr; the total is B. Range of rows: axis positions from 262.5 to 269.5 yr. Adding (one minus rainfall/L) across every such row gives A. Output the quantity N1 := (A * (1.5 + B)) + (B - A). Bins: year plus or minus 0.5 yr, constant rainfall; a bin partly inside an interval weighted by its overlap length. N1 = -1.74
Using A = 0.0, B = -1.7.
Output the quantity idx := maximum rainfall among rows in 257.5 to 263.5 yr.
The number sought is 2.823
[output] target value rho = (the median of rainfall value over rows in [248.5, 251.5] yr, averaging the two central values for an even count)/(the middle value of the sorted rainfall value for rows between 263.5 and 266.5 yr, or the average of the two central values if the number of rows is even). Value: 1.2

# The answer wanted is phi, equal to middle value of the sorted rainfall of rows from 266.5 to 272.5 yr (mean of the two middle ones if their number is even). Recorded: 1.95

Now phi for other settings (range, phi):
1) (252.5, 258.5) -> 2.88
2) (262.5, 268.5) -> 2.06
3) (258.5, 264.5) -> 2.32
